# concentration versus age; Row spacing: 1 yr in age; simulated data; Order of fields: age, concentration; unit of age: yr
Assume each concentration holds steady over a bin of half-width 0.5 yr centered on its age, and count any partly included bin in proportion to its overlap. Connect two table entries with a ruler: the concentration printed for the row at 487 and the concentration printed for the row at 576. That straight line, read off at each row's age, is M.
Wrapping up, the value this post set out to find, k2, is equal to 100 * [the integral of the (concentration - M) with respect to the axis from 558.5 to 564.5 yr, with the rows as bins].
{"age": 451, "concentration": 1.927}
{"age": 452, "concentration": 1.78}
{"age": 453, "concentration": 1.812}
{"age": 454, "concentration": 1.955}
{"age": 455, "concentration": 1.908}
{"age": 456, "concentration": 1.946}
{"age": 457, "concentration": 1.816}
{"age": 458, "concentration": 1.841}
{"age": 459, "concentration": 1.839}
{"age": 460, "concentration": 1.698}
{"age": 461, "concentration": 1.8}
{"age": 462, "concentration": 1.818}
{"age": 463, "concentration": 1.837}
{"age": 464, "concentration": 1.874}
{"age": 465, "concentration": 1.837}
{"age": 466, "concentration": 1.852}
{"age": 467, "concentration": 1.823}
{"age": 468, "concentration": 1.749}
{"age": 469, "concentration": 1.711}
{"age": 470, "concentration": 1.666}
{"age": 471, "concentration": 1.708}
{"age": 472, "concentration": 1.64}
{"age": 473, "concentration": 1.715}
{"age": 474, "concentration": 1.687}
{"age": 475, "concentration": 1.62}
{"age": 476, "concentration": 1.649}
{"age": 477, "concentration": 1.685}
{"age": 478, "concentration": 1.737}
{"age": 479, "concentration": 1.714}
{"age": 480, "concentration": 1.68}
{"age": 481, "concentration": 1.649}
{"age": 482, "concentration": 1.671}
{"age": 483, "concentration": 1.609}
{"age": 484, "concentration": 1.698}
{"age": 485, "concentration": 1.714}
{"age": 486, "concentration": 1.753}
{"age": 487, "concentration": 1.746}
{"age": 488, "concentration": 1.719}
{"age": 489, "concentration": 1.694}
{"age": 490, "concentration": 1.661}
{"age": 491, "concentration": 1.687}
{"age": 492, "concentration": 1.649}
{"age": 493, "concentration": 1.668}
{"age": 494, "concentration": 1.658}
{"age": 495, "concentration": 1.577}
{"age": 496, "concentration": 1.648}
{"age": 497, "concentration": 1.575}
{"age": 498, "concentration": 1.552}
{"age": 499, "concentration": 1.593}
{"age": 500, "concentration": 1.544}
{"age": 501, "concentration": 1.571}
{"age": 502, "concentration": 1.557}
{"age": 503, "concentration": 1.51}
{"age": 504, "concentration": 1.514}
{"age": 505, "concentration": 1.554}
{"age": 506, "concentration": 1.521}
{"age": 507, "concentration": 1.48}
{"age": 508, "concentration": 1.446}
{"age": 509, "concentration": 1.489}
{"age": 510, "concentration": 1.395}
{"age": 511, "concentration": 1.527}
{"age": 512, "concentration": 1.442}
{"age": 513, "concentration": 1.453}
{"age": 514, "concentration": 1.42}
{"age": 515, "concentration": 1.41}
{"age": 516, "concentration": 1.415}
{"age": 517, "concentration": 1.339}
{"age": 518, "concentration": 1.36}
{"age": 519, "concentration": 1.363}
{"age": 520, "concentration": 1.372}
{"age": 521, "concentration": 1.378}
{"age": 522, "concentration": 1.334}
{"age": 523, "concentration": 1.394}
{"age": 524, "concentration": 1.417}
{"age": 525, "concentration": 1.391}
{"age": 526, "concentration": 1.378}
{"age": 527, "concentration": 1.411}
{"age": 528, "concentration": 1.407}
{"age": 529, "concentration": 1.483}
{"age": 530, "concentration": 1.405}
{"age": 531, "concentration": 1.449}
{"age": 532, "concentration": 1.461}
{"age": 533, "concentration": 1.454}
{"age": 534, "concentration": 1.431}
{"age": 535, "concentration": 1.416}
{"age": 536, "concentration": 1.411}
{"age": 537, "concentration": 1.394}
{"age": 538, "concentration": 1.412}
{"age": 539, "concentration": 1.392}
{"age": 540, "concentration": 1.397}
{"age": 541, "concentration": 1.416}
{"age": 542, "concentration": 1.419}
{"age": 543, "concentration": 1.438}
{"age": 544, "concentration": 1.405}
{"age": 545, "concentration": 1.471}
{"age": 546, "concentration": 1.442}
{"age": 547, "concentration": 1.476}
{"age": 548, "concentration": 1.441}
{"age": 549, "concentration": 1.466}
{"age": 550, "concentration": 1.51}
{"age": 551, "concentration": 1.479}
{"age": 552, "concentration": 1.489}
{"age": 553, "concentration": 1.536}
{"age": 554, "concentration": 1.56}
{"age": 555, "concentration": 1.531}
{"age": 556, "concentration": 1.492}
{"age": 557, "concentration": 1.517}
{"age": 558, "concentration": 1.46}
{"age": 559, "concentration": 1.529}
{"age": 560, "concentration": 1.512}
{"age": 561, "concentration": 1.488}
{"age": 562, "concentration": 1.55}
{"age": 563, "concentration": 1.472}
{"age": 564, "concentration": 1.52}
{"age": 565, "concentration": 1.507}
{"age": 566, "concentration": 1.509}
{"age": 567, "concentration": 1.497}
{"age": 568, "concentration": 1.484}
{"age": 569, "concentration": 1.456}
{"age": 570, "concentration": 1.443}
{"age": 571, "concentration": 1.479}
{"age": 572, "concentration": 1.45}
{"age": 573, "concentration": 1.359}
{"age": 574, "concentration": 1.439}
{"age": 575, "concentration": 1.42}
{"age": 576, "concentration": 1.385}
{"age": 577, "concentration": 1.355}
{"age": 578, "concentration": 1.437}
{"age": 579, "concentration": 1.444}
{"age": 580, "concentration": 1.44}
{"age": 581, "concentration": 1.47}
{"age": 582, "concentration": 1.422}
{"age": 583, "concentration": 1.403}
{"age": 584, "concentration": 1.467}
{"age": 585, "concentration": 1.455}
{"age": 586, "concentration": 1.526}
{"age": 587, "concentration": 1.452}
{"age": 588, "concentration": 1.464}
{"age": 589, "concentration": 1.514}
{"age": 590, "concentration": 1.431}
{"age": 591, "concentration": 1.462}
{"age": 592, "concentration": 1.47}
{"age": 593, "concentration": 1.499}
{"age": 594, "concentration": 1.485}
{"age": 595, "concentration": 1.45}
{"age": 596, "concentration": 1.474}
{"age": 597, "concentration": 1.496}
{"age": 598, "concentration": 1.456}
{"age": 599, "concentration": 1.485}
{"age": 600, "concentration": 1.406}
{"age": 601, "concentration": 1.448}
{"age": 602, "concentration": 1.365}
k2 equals 41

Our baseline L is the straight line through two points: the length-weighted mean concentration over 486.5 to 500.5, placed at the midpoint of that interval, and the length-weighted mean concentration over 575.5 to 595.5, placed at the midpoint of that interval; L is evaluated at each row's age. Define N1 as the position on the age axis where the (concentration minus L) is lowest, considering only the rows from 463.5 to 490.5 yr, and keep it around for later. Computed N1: 475 yr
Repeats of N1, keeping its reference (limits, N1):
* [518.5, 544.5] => 522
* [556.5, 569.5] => 558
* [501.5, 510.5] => 510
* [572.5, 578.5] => 573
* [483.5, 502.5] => 500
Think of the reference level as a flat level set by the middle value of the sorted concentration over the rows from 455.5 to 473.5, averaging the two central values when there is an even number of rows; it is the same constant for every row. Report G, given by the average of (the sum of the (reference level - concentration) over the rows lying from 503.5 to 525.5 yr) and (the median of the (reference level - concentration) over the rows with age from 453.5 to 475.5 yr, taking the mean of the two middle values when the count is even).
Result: 4.28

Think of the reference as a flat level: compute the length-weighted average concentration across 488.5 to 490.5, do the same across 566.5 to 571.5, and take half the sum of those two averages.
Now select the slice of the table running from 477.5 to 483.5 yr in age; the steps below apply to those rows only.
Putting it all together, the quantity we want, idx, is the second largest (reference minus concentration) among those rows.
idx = -0.07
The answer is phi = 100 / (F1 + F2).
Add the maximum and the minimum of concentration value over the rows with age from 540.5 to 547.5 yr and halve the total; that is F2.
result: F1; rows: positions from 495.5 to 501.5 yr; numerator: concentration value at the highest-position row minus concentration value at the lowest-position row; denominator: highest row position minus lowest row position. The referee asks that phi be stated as 70.2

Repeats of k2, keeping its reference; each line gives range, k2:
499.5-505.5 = -85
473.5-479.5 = -64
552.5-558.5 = 29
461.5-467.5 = 2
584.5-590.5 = 81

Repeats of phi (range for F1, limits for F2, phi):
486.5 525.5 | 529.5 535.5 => 70.2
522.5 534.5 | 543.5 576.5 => 68.4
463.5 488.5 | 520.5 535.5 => 71.3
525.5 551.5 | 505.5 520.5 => 69.6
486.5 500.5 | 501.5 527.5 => 69.9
